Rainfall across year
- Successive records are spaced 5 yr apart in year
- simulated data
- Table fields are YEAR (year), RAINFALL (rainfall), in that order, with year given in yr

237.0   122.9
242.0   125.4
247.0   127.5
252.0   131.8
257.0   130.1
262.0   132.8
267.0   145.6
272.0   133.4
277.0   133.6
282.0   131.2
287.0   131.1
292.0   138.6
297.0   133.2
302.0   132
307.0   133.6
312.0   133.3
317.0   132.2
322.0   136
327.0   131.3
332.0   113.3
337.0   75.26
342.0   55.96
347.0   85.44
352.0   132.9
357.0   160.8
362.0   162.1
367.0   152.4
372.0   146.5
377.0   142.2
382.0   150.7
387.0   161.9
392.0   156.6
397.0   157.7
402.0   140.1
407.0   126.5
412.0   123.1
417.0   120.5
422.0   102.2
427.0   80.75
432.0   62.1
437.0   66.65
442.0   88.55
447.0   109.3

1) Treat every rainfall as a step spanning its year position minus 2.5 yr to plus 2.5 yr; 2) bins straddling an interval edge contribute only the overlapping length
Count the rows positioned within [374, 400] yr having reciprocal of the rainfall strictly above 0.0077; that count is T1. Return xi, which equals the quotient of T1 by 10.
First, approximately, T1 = 0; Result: 0.00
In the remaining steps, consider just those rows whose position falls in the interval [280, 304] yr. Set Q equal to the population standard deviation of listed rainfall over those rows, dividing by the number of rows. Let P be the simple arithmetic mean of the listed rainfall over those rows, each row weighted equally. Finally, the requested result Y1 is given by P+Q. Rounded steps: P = 133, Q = 3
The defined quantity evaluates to 136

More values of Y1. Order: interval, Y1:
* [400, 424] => 135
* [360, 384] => 157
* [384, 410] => 162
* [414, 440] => 108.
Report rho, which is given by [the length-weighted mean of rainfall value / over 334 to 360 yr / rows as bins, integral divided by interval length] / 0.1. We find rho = 1034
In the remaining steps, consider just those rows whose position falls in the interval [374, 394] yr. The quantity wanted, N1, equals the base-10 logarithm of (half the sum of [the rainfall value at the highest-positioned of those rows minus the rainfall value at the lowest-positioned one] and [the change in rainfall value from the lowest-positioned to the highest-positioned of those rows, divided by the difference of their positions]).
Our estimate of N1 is 0.9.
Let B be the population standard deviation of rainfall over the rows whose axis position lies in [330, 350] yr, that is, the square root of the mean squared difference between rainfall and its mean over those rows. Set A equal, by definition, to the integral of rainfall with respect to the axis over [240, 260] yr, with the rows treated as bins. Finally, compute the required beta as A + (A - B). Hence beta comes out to 5135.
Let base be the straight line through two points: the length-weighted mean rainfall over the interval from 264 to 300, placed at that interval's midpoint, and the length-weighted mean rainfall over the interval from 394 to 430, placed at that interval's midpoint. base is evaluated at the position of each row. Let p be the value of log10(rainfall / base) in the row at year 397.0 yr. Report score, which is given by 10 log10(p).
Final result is -9.6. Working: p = 0.11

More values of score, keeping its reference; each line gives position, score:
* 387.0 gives -9.3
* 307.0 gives -24.4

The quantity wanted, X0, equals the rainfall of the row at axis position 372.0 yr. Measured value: 146.5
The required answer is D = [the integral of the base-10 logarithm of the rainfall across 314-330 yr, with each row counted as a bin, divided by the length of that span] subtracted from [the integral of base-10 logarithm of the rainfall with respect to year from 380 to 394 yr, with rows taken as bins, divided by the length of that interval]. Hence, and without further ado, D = 0.07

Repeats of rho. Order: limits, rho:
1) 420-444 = 794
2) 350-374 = 1514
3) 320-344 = 1026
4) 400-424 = 1225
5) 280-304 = 1333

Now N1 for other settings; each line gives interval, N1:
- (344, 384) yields 1.5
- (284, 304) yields -0.3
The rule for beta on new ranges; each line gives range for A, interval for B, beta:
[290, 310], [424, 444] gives 5358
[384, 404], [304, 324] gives 6172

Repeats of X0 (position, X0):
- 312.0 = 133.3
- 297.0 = 133.2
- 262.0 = 132.8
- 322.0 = 136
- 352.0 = 132.9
